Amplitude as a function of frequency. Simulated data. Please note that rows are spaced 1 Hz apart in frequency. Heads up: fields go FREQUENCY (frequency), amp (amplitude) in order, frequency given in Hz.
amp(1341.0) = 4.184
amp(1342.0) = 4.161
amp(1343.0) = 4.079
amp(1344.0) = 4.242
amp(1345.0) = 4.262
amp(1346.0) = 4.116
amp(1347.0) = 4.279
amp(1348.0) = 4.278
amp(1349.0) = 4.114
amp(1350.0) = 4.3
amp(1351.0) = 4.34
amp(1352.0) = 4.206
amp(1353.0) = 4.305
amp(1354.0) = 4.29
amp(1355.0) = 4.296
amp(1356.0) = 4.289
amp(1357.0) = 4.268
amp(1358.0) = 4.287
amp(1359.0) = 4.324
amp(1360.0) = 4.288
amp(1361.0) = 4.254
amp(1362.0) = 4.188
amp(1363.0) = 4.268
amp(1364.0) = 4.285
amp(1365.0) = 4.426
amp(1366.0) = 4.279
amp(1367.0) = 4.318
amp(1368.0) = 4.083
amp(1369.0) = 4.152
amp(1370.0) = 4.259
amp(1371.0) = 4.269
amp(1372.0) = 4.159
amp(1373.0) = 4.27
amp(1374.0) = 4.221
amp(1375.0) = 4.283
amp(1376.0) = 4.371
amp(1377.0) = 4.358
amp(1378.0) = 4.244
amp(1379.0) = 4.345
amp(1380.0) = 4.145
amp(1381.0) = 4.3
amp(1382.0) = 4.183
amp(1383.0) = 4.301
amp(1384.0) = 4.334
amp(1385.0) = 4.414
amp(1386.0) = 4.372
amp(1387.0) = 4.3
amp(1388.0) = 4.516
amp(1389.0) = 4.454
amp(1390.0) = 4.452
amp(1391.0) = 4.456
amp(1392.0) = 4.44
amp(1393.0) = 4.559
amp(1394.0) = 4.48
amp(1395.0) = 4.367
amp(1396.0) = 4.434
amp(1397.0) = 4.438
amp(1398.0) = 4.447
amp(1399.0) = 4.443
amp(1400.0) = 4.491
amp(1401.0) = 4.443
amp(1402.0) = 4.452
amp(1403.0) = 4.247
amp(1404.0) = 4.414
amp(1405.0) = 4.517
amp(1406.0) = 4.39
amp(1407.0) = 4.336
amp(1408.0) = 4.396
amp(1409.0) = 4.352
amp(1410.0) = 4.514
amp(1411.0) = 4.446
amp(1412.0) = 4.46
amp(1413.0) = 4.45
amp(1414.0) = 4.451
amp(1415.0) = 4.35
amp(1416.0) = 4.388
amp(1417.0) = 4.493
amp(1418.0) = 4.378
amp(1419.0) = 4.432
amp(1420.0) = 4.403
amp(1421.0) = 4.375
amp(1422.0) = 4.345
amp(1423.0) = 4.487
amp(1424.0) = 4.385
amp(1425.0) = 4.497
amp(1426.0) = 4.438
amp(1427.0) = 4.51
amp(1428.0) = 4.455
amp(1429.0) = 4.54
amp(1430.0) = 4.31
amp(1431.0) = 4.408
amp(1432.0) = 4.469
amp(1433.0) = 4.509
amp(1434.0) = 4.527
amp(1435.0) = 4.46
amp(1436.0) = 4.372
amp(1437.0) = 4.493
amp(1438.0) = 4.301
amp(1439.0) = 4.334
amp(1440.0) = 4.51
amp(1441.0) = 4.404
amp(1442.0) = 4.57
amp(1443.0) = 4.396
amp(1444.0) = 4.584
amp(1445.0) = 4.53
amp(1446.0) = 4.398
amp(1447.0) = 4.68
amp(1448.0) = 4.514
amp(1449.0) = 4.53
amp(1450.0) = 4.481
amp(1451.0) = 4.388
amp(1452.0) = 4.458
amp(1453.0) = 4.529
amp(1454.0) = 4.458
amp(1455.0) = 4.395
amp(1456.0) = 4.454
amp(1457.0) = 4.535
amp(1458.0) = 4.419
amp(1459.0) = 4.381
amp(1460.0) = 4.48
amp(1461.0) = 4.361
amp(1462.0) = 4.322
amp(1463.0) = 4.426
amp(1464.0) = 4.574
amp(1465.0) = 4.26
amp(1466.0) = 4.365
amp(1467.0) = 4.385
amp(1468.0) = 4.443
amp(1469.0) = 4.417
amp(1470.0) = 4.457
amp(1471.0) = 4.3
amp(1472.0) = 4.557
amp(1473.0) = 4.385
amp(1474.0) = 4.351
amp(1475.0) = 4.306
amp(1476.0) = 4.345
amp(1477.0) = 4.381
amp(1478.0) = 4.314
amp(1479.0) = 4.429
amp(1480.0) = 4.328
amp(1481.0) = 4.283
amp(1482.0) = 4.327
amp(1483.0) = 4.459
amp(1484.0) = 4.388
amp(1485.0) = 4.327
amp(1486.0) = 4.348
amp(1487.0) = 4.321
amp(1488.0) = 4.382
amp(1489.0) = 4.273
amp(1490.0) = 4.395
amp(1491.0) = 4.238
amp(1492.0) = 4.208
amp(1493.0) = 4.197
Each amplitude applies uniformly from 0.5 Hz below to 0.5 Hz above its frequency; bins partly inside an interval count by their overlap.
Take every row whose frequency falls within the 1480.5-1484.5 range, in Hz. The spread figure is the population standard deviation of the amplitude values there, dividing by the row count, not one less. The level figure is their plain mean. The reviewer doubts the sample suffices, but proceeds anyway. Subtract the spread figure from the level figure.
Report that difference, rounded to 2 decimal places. 4.30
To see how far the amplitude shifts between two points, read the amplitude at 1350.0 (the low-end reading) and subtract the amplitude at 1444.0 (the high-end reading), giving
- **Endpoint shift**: -0.28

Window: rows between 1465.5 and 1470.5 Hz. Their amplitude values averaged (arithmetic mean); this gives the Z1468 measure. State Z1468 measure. 4.41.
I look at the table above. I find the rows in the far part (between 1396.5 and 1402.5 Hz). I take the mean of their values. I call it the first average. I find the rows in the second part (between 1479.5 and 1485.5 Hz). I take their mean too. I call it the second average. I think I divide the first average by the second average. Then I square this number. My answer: 1.05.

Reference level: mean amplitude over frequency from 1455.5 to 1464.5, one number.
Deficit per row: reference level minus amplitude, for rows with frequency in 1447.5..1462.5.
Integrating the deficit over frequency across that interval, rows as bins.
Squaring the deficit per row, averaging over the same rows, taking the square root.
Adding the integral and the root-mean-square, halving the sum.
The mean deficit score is -0.03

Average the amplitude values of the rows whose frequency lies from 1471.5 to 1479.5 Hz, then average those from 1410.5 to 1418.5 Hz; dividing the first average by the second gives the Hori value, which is 0.990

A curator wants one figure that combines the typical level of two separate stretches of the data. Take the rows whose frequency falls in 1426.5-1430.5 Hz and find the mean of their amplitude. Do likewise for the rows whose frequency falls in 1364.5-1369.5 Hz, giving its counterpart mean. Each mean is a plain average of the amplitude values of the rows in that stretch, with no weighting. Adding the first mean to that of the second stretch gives 8.71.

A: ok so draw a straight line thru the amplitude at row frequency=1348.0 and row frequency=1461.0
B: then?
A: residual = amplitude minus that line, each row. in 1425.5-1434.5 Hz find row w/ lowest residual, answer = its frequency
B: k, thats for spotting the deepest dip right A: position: 1430.0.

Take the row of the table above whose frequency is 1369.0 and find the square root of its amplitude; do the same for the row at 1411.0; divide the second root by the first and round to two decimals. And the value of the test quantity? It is 1.03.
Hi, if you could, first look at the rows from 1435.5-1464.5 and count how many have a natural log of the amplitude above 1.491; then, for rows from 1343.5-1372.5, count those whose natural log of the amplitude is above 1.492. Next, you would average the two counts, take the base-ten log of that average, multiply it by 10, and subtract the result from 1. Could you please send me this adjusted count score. -8.0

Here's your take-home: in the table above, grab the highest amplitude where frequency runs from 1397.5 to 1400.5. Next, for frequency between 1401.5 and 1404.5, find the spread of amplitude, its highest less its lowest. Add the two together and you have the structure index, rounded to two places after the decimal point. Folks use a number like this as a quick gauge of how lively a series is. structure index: 4.70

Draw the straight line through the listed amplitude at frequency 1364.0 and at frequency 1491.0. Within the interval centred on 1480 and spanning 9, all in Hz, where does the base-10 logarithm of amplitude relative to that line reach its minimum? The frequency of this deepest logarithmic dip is 1481.0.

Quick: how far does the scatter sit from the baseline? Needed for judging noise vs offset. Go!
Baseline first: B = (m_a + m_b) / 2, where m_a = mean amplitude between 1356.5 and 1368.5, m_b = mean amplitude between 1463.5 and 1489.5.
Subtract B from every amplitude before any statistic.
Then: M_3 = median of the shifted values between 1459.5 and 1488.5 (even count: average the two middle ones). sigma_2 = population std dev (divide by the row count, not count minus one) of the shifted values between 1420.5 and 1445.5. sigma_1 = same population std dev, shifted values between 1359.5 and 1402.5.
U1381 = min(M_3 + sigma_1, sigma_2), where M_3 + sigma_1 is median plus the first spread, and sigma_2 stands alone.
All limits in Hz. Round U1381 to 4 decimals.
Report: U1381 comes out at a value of 0.0796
